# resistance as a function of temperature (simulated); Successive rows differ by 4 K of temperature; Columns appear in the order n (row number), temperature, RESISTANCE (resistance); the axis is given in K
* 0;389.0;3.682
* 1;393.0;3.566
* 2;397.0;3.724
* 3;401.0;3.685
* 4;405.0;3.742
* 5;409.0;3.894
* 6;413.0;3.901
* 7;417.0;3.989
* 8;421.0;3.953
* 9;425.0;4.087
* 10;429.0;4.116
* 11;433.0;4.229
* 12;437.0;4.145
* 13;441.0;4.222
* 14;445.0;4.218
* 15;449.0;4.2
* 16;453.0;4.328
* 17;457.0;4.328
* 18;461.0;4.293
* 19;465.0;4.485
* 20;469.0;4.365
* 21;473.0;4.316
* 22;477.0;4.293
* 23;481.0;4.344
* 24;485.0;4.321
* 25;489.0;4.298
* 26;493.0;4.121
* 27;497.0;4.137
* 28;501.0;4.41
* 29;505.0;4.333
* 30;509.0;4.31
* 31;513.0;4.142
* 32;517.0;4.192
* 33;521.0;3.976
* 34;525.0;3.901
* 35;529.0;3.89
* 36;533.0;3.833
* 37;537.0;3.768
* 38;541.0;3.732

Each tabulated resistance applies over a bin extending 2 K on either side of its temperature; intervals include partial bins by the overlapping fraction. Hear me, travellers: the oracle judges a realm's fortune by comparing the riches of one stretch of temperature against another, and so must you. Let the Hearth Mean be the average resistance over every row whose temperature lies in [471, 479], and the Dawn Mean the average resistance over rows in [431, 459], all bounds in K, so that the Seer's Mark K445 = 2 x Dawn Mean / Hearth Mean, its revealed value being 1.97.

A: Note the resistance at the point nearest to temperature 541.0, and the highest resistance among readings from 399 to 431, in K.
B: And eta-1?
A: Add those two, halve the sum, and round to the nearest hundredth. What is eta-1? 3.92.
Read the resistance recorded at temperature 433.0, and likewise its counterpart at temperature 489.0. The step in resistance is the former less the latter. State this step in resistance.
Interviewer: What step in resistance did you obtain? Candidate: -0.07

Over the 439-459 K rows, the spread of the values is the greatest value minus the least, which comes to 0.13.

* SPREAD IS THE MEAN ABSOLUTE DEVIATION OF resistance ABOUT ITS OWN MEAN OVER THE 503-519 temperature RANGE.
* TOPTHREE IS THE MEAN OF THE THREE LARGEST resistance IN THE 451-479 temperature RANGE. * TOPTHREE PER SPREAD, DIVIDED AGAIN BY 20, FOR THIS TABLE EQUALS 2.84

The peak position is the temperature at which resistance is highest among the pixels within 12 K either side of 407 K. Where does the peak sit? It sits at 417.0 K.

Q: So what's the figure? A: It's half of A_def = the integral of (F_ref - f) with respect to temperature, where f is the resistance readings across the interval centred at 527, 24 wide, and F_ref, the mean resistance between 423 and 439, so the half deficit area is 2.6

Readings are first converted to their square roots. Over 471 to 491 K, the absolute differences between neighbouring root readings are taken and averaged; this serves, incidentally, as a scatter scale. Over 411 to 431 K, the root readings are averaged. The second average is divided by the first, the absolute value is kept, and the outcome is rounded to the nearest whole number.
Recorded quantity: 277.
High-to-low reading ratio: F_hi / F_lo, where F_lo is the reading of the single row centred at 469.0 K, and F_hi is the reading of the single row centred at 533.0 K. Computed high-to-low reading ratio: 0.88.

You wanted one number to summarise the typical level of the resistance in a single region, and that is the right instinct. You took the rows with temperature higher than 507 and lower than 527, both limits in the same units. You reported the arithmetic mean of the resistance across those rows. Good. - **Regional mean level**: 4.10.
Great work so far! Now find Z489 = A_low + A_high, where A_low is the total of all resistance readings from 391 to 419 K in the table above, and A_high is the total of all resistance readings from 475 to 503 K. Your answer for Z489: 56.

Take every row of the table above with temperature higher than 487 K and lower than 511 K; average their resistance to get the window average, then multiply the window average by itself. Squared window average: 18.2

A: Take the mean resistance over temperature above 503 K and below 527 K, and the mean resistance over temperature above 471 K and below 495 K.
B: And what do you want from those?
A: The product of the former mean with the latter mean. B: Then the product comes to 17.7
